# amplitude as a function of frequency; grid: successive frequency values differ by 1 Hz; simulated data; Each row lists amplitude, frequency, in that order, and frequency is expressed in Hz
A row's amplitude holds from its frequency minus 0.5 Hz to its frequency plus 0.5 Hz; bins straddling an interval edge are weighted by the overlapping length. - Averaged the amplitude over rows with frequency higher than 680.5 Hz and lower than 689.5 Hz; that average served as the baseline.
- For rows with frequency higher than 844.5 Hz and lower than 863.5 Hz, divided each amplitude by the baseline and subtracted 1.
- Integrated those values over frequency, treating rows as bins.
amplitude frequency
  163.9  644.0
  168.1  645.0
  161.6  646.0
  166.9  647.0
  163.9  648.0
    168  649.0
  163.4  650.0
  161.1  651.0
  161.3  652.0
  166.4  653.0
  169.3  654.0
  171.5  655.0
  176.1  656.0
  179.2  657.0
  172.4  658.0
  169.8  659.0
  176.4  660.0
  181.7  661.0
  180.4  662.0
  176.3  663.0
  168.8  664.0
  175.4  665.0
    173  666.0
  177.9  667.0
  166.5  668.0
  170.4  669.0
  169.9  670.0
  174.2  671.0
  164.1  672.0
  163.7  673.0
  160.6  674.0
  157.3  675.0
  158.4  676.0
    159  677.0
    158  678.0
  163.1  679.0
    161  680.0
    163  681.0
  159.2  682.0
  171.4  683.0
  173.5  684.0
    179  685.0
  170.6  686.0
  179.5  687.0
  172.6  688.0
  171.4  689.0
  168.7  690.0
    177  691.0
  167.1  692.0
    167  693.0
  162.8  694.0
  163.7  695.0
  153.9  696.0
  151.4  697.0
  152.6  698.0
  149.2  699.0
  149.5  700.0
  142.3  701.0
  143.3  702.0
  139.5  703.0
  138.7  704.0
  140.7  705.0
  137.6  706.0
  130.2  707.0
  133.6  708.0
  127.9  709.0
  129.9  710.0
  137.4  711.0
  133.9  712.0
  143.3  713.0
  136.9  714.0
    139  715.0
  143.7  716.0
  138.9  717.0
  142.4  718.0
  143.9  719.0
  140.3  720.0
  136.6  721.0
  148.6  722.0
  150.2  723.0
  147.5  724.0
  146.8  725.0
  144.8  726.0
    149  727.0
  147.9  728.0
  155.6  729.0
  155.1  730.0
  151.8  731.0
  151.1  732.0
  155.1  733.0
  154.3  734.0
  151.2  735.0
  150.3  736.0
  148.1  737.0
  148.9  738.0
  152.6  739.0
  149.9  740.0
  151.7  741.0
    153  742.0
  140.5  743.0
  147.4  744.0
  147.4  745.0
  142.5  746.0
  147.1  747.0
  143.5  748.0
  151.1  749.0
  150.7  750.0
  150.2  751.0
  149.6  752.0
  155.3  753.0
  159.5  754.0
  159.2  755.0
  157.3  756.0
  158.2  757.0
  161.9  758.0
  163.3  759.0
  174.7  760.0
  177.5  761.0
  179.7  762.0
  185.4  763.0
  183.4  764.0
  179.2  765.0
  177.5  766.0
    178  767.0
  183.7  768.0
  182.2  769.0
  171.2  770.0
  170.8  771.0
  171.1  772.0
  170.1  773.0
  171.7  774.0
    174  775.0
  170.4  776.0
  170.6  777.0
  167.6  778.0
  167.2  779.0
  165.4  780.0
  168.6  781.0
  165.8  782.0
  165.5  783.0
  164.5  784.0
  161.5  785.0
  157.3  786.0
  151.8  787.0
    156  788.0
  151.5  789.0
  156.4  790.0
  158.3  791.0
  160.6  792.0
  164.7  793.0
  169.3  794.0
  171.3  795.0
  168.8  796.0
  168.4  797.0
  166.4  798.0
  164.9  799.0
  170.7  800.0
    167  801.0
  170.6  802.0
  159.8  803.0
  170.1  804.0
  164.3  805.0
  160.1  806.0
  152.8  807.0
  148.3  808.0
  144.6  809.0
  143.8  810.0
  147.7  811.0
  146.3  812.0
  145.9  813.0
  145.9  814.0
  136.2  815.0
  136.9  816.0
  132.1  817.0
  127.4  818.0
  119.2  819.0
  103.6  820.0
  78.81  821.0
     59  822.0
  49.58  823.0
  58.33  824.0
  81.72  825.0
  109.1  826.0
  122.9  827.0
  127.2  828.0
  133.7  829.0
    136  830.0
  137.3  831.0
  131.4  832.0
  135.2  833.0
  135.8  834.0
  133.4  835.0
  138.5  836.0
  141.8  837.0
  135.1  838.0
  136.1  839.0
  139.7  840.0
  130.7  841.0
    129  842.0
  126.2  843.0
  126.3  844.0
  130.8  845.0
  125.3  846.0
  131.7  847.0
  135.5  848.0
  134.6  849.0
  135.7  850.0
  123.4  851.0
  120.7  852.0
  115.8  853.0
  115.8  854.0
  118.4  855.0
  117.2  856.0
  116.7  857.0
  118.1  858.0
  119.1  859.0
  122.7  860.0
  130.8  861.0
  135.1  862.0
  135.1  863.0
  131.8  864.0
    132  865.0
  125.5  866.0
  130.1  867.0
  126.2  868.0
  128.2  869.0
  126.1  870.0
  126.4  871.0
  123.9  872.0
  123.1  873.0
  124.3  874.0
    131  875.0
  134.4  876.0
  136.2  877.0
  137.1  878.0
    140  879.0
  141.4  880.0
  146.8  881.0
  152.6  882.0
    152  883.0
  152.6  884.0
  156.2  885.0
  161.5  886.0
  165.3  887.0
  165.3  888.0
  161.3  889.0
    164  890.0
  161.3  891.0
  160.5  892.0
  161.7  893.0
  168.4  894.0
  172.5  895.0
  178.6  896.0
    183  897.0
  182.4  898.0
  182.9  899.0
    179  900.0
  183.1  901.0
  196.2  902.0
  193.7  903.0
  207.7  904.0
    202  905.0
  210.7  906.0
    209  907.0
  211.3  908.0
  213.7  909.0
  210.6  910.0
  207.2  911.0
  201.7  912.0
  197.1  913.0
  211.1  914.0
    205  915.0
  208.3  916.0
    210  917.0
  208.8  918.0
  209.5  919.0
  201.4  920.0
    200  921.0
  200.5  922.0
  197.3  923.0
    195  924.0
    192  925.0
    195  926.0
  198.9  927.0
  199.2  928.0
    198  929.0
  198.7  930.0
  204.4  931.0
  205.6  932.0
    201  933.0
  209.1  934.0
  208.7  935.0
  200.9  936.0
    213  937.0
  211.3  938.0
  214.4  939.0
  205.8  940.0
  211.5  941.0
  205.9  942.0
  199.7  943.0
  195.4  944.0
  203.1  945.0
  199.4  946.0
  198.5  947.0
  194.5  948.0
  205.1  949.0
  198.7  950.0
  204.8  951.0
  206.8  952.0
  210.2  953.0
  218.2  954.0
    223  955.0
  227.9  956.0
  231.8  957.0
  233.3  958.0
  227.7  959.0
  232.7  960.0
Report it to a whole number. -5 Hz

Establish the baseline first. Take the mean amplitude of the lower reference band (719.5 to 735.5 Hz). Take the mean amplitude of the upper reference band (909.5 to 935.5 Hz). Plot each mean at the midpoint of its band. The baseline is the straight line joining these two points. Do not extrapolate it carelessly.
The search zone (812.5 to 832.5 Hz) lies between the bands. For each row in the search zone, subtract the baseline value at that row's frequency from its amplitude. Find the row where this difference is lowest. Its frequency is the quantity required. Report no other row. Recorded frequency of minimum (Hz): 823.0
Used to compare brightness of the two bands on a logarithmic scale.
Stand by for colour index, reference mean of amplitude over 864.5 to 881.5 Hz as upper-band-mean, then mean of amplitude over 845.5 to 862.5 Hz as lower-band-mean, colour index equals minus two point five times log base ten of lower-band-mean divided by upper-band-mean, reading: 0.1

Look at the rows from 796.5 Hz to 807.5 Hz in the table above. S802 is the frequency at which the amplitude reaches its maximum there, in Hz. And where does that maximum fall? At 800.0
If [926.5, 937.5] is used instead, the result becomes 937.0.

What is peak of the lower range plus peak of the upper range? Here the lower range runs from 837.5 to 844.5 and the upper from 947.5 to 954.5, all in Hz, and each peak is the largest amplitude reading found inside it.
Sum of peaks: 358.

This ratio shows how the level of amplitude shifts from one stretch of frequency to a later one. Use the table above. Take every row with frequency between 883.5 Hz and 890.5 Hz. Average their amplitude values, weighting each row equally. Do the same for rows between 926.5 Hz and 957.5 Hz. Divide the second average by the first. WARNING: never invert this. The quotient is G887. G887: 1.3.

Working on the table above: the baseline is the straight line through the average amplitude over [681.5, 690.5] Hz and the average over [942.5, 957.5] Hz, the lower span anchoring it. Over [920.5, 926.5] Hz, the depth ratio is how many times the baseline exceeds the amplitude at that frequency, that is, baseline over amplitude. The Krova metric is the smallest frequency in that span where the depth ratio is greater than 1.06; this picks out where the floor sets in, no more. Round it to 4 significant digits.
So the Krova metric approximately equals 925.0 Hz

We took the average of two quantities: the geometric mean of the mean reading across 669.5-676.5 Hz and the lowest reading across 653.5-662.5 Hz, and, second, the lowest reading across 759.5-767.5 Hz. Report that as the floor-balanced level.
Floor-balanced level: 171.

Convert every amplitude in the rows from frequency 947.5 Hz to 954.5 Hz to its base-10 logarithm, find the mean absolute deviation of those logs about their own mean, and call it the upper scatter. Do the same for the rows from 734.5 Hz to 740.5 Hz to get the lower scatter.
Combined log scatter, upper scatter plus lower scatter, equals 0.0148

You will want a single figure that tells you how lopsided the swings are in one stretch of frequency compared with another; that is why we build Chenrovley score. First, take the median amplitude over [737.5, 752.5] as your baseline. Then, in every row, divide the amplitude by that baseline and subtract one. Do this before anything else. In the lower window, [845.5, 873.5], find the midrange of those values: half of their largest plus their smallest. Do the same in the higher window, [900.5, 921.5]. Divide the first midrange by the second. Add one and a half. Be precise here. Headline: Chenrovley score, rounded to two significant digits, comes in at 1.0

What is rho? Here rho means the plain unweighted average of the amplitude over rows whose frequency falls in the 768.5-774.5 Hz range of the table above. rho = 173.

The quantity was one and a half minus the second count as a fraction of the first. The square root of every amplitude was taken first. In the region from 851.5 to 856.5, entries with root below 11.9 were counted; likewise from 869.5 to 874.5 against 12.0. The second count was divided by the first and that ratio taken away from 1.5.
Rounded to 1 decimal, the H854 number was 0.5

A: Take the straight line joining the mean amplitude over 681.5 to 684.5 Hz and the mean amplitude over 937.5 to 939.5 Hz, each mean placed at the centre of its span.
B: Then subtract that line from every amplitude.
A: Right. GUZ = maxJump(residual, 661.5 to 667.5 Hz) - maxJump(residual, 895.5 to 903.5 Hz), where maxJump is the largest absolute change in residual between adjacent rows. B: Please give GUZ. -5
